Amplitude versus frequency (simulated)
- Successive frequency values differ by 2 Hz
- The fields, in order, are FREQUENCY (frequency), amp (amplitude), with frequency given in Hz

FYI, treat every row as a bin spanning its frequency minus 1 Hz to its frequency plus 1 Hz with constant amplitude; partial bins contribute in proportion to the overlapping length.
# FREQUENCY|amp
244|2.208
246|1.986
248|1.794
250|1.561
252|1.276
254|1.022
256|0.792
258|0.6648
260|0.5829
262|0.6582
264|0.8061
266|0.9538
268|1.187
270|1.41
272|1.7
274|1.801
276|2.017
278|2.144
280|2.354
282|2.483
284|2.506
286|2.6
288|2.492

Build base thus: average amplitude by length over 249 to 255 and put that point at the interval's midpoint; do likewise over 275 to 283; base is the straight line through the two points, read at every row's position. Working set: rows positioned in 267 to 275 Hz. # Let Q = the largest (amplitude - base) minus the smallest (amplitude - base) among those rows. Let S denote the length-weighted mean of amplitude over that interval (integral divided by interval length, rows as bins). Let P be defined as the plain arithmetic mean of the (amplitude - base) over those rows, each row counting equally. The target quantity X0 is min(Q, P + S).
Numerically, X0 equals 0.40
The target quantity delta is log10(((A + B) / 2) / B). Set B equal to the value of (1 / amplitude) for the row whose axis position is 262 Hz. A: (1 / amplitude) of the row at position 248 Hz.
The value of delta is -0.17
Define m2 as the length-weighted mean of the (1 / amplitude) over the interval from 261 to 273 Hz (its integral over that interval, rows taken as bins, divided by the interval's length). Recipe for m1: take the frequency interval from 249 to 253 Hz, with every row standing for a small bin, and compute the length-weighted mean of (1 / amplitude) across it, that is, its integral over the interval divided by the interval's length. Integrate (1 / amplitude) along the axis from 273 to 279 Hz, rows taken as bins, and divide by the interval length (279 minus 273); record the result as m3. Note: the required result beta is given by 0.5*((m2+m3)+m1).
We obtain 1.10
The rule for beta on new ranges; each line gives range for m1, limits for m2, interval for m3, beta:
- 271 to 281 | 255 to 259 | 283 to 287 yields 1.14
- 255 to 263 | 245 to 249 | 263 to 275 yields 1.43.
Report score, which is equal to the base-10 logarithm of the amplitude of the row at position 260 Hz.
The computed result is -0.23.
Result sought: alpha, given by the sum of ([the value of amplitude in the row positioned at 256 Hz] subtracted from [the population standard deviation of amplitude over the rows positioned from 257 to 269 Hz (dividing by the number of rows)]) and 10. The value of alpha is 9.4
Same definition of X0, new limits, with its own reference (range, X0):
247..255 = 0.99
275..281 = 0.19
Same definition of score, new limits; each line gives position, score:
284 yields 0.40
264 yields -0.09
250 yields 0.19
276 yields 0.30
